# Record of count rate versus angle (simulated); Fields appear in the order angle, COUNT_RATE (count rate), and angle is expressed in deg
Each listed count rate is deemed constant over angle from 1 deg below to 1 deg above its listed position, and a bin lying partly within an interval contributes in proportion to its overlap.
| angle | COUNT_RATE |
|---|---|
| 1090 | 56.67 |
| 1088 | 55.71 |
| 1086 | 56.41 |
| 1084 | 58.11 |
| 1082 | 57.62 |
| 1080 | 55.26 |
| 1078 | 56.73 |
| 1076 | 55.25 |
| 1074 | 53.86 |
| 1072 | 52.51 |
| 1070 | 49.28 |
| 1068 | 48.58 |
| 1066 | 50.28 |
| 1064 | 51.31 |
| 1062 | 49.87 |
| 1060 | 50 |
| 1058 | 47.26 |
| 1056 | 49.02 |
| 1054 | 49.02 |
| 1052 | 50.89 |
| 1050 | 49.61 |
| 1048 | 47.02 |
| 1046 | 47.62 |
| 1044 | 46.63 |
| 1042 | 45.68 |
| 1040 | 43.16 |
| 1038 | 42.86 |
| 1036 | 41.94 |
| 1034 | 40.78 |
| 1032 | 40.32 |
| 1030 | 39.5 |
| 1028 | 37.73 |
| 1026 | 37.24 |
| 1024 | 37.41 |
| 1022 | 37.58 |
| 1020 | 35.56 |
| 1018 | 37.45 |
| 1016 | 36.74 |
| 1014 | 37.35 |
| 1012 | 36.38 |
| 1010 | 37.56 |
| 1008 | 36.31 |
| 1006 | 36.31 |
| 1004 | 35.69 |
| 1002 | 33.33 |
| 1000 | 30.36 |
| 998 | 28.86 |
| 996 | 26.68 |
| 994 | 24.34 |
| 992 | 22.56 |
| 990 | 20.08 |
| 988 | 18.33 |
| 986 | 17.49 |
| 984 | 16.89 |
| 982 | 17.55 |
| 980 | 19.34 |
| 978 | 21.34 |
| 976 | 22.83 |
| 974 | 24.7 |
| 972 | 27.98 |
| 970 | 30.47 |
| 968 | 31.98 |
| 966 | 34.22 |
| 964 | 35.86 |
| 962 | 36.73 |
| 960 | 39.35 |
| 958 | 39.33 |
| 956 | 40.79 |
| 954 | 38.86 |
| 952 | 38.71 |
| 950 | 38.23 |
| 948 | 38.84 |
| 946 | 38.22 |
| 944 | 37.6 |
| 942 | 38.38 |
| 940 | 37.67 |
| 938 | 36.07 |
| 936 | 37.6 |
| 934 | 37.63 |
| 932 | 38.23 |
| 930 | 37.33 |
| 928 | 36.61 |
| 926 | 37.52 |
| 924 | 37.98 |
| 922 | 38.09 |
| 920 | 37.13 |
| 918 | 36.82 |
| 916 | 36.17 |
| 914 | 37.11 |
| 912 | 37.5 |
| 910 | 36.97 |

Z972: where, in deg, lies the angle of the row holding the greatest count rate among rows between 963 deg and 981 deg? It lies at 964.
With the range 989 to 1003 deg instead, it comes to 1002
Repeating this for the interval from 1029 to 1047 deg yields 1046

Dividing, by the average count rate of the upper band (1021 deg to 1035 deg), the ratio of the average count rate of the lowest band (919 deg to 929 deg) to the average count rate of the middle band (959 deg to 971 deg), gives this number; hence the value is 0.0279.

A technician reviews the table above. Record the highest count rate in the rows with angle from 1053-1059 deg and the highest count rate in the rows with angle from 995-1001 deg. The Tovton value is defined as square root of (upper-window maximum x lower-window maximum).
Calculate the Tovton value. 39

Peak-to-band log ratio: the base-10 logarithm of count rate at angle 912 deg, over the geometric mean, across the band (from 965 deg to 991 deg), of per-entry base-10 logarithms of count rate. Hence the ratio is 1.16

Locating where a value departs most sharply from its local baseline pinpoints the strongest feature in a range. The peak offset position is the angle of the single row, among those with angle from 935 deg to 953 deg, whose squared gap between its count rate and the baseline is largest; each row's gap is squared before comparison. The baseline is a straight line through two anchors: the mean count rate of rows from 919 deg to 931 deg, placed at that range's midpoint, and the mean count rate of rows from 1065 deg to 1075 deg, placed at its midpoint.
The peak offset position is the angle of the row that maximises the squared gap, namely 938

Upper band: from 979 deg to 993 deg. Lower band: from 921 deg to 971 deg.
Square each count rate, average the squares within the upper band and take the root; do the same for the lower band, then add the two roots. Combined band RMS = 56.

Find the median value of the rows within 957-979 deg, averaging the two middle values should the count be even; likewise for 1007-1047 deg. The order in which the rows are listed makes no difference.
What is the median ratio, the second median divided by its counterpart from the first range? 1.18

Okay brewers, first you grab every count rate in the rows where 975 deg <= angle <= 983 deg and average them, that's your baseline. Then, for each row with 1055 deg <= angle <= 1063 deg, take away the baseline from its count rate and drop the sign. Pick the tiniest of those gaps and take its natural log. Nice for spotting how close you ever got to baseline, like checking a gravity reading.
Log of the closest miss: 3.3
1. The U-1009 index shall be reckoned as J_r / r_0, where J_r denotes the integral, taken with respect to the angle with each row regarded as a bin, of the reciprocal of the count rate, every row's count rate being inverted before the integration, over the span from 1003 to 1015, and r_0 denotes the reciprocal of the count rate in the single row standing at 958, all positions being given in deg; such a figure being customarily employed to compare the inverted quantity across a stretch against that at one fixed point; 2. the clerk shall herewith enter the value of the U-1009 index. 12.9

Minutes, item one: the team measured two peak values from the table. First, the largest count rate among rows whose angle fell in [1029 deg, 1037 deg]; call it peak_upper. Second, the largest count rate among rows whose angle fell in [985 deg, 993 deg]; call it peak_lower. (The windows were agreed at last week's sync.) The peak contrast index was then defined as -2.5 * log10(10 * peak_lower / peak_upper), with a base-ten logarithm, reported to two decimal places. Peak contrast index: -1.83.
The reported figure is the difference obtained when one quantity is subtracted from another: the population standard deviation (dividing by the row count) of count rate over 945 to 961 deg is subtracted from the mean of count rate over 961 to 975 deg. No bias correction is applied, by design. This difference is 31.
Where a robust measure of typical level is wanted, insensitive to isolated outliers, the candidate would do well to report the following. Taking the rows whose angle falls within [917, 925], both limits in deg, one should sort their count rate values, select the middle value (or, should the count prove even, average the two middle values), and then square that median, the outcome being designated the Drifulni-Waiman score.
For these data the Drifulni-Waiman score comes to 1410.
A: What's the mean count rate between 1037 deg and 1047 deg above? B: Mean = 45.2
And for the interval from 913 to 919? 36.7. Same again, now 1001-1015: 36.1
